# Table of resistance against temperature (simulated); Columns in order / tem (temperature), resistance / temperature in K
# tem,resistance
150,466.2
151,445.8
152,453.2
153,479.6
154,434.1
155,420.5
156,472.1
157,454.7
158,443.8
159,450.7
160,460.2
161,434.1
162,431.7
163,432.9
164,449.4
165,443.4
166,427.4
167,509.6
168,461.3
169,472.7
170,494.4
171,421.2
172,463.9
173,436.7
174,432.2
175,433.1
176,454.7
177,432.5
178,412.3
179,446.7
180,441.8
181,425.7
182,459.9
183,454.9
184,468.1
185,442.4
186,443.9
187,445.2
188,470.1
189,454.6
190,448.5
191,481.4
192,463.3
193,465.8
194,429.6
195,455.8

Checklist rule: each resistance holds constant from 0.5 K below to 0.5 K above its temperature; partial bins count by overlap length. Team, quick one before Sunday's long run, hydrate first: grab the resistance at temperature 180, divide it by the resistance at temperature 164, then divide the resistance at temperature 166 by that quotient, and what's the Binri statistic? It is 435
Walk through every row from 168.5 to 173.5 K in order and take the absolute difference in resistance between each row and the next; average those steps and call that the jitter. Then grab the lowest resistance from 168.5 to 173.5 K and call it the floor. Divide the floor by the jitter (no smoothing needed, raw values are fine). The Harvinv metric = 10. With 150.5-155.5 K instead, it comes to 18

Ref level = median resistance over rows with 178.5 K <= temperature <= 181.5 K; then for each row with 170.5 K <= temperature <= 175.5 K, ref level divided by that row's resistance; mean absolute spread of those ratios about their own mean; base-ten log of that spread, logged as -1.63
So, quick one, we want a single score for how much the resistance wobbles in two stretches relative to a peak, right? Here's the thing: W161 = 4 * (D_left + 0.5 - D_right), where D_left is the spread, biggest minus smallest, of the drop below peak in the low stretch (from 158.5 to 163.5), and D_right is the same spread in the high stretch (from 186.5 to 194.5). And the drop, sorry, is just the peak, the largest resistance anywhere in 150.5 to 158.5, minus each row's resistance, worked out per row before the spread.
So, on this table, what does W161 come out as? -91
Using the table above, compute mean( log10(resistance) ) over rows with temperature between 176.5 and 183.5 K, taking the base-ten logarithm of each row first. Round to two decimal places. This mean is 2.64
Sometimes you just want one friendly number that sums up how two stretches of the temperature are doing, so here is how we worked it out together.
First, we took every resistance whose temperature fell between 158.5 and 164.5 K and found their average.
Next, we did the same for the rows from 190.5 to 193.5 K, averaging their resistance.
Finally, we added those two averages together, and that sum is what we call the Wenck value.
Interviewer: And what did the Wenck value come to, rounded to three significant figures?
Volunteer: 913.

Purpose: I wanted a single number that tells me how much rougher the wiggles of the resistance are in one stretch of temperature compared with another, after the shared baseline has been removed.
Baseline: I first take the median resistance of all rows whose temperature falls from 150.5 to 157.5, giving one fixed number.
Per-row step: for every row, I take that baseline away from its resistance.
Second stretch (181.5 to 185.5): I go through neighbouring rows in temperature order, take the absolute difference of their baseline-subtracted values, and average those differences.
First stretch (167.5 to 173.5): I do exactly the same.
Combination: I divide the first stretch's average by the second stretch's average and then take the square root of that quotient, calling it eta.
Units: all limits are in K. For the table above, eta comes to 1.6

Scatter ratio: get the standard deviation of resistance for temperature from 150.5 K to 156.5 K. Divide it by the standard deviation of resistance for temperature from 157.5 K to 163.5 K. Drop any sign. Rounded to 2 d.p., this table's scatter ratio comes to 1.95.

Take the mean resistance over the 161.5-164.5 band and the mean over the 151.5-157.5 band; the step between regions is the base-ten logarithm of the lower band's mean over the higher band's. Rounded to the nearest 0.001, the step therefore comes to 0.014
